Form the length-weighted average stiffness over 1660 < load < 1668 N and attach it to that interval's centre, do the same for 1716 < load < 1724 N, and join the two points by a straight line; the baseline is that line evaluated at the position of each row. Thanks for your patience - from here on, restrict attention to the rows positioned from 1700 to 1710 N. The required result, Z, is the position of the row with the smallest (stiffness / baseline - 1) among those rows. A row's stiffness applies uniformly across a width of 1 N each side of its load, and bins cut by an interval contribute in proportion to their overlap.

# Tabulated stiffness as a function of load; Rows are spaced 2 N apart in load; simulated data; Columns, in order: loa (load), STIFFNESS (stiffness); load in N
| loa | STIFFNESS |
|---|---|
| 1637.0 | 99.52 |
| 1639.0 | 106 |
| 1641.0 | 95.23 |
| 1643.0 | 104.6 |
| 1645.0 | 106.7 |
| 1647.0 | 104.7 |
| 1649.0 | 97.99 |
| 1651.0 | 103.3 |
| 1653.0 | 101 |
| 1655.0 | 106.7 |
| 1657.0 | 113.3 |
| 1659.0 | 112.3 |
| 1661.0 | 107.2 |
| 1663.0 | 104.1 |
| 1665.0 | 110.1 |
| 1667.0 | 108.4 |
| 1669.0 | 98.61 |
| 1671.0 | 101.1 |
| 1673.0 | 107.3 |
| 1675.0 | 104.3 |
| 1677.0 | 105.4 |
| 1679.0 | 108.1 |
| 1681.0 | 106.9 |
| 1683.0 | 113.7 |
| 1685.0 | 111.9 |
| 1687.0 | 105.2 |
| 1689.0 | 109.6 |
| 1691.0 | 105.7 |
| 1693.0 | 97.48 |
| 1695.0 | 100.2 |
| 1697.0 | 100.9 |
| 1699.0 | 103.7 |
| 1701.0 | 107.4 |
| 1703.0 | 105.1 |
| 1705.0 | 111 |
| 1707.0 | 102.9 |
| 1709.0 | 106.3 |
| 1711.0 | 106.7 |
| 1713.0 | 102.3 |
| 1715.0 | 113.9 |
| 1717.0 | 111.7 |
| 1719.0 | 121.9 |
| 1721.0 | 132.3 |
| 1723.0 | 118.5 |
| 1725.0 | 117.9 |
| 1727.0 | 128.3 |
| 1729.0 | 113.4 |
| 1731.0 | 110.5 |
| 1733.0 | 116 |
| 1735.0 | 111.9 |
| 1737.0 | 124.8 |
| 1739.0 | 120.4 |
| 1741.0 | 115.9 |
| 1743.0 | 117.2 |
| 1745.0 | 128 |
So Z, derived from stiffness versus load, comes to 1707.0 N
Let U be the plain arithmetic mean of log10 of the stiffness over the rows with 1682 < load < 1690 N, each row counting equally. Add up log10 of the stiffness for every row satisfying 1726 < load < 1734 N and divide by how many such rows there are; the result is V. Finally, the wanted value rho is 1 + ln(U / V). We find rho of 0.987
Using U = 2.042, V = 2.07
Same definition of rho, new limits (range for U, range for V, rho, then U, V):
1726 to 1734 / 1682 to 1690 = 1.013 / 2.068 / 2.04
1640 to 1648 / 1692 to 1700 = 1.005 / 2.012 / 2.00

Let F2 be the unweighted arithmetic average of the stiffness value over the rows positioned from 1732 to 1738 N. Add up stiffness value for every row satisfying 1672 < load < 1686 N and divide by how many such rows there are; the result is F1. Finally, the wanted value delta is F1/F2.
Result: 0.92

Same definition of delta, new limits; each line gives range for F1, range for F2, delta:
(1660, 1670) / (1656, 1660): 0.94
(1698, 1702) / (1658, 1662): 0.96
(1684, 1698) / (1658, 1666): 0.96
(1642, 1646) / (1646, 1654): 1.04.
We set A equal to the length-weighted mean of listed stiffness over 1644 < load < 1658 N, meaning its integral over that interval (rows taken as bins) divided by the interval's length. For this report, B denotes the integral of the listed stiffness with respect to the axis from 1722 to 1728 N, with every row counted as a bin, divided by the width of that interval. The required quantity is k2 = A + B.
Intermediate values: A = 105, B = 122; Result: 226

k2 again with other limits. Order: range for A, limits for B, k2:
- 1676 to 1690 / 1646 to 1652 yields 211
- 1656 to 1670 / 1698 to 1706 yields 215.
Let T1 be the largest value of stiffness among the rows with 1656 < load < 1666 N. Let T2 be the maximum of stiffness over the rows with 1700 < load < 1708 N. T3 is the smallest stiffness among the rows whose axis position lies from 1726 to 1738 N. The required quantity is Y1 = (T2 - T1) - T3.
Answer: -113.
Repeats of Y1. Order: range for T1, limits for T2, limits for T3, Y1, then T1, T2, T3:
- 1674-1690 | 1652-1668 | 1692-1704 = -98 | 113.7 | 113.3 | 97.48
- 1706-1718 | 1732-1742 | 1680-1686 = -96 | 113.9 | 124.8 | 106.9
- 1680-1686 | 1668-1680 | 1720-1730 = -119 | 113.7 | 108.1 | 113.4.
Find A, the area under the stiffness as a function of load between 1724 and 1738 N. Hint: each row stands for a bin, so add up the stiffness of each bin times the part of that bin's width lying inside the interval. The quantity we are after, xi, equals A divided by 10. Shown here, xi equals 165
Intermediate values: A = 1646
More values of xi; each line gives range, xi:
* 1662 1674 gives 126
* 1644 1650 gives 62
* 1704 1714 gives 106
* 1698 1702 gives 42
